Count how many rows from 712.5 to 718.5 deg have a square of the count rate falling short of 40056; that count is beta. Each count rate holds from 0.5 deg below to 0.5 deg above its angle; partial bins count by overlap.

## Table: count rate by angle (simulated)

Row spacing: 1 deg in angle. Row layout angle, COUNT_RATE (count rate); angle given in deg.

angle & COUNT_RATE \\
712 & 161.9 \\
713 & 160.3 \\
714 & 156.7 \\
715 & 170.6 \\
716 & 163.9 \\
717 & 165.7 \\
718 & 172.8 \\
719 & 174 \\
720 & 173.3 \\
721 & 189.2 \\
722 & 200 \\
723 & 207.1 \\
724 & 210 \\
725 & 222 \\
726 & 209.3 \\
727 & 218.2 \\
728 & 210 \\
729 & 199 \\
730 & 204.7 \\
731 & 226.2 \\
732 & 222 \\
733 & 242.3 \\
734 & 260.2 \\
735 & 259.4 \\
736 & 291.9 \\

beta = 6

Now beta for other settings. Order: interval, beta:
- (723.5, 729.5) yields 1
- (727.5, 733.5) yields 1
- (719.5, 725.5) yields 3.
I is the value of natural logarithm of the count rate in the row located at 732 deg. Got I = 5.40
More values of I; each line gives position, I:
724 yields 5.35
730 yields 5.32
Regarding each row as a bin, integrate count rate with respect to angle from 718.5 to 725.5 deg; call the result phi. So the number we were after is 1376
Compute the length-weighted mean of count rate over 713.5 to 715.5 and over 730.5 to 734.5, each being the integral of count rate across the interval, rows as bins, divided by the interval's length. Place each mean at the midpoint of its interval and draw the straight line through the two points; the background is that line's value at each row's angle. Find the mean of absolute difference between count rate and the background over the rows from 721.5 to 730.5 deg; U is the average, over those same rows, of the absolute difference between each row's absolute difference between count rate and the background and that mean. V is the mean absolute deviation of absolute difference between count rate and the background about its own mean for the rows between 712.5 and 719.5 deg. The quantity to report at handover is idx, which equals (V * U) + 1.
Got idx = 11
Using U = 7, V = 1.5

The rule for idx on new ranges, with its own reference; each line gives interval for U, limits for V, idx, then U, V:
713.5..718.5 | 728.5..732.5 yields 8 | 1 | 7.0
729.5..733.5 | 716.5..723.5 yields 20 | 7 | 2.7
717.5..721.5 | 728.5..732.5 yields 27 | 4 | 7.0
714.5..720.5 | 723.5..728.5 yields 10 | 2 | 3.9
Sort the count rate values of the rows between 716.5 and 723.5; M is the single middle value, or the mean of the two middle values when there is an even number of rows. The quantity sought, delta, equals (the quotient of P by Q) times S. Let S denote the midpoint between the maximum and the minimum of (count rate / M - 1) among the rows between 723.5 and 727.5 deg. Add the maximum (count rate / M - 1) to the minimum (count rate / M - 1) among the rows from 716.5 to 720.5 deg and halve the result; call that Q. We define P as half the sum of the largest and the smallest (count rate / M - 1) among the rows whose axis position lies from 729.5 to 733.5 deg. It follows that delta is -2.9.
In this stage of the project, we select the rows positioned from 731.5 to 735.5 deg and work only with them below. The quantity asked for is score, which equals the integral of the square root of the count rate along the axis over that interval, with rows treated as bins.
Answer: 62.7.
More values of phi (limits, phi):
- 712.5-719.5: 1164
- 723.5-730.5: 1473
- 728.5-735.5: 1614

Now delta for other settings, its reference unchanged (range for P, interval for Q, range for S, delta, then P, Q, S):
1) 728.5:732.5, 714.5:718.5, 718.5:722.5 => -0.5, 0.222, -0.032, 0.07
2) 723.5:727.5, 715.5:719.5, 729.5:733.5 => -2.3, 0.239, -0.029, 0.28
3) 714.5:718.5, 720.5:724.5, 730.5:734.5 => -0.1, -0.032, 0.147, 0.39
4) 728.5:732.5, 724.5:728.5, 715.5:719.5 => 0.0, 0.222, 0.239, -0.03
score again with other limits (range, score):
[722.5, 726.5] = 58.2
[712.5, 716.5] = 51.0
